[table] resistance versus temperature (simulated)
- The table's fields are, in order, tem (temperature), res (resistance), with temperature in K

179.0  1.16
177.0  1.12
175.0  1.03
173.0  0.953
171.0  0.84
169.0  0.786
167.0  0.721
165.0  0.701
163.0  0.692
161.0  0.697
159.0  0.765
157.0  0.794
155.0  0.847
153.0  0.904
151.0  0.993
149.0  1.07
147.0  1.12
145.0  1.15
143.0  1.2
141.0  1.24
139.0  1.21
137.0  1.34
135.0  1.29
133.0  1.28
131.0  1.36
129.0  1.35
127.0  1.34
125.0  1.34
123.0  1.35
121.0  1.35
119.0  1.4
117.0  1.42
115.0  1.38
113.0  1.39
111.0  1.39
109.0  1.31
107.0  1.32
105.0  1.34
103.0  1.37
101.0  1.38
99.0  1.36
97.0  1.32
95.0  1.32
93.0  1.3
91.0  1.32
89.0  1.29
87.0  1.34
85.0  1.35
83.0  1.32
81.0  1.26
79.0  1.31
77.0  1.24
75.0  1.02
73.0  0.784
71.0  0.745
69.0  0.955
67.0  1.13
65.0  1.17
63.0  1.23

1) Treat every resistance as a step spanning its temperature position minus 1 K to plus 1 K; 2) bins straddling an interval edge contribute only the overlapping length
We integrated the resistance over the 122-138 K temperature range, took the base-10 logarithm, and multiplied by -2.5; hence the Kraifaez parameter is -3.32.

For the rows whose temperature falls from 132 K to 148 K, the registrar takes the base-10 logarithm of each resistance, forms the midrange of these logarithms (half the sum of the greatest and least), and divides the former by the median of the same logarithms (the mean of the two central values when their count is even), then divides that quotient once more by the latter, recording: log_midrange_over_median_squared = 11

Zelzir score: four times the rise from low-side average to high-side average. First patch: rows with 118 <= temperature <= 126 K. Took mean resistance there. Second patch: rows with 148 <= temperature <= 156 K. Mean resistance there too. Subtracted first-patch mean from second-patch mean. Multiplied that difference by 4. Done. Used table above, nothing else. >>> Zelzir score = -1.6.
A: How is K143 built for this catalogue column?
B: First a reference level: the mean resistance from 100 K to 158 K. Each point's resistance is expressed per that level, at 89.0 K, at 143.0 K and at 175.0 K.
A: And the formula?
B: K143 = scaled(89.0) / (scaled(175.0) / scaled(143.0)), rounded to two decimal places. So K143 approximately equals 1.20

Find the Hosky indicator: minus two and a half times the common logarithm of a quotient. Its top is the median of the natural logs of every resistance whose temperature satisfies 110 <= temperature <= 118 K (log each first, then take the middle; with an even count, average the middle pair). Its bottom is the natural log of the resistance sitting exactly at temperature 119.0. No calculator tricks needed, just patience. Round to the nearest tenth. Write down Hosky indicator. 0.0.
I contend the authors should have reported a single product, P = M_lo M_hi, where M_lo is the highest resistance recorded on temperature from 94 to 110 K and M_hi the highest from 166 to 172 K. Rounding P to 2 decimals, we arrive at 1.16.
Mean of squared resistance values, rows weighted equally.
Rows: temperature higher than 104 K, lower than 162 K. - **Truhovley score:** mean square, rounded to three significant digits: 1.50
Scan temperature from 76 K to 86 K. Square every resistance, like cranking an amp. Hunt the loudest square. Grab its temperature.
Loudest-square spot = 85.0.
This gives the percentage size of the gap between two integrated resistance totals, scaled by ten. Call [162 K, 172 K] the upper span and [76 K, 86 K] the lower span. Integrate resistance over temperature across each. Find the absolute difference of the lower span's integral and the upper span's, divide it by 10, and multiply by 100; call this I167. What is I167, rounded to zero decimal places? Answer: 55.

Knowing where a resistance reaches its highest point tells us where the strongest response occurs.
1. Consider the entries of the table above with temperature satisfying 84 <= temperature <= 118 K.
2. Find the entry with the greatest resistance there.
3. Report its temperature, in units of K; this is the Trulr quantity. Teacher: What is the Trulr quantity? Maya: 117.0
